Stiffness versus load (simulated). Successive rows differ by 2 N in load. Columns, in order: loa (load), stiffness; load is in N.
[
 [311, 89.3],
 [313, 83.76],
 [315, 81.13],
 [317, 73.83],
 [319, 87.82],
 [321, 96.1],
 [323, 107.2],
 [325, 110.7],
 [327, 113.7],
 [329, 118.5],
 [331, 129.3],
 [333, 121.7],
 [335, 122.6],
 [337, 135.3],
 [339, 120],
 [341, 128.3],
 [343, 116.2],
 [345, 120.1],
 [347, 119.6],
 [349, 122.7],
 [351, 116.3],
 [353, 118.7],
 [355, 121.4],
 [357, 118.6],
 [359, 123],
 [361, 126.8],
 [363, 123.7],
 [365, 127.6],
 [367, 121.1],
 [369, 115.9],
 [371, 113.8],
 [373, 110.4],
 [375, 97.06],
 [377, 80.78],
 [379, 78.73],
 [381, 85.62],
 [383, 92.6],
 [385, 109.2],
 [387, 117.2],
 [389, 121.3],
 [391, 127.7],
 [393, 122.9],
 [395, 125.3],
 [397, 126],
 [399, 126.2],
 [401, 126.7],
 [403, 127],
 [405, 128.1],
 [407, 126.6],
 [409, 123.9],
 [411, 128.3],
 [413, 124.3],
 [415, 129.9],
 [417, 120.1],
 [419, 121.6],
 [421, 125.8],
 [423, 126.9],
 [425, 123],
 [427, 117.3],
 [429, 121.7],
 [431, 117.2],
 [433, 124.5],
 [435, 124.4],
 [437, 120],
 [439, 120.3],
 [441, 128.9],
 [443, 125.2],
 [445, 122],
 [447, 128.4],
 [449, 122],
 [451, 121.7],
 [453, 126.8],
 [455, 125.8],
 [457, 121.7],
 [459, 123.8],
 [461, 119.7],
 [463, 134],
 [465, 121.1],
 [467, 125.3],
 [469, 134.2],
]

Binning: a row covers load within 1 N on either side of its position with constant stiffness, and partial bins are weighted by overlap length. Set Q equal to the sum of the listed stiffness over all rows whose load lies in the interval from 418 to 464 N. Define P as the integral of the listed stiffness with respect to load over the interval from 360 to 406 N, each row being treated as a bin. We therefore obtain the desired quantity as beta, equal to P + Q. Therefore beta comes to 8106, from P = 5263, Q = 2843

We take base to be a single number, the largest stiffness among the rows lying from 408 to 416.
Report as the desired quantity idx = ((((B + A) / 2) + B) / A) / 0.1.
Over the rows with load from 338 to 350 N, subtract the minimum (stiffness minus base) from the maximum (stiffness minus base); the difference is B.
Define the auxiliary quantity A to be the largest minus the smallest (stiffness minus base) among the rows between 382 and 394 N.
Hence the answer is 10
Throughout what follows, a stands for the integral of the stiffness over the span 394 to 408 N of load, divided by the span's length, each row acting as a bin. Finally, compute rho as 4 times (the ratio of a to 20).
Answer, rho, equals 25.3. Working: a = 127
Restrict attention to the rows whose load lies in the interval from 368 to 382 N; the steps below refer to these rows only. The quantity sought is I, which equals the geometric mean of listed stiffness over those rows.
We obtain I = 96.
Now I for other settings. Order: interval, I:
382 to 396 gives 116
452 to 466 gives 125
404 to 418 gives 126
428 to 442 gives 122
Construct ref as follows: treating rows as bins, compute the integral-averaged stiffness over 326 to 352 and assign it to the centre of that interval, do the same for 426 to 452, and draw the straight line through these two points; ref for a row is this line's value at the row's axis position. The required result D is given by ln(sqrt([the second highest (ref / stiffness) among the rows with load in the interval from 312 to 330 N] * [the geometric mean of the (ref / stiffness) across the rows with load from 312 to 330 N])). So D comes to 0.32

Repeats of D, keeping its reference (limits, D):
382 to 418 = 0.06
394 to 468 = 0.01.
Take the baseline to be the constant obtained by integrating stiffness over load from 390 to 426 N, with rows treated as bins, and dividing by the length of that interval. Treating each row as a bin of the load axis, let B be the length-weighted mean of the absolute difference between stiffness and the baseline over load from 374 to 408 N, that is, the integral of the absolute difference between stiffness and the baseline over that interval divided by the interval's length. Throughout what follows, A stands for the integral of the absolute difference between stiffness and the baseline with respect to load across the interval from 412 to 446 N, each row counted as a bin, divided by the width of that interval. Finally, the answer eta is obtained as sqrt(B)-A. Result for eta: 0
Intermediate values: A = 4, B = 14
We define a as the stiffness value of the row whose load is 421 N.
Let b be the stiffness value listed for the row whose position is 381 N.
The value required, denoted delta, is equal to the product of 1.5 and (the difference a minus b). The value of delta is 60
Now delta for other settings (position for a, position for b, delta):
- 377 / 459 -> -65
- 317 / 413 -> -76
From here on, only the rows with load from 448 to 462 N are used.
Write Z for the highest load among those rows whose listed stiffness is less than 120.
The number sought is 461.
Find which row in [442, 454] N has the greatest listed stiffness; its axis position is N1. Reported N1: 447 N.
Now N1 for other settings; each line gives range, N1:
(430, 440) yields 433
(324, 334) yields 331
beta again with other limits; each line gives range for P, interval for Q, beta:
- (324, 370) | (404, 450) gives 8434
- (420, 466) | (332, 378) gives 8406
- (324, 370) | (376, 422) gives 8279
